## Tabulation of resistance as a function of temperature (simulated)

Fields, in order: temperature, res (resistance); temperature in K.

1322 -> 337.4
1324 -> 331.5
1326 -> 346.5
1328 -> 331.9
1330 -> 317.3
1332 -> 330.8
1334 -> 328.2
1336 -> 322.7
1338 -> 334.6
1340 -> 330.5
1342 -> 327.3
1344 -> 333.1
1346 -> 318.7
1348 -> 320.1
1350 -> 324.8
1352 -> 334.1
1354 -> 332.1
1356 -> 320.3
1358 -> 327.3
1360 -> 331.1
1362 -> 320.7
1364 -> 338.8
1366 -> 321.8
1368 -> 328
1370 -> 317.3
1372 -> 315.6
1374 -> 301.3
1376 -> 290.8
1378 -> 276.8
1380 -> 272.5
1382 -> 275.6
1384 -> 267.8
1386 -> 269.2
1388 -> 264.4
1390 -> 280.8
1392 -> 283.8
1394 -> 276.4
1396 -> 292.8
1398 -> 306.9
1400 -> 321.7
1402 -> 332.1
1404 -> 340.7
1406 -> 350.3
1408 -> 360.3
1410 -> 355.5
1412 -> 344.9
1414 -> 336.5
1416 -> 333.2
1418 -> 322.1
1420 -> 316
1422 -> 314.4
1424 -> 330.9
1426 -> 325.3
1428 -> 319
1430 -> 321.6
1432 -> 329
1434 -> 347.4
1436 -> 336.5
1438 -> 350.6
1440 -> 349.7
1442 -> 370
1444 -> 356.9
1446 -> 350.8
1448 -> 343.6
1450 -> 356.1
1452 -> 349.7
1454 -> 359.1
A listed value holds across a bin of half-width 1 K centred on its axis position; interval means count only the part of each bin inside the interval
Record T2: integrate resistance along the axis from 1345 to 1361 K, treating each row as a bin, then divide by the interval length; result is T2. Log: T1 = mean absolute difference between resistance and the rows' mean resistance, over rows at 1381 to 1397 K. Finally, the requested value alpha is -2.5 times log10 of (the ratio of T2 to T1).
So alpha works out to -4.2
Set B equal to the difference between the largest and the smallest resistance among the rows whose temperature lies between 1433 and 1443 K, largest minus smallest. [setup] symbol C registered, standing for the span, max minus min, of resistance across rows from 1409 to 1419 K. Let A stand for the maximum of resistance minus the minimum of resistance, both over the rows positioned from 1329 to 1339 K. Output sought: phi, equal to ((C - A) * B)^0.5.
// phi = 23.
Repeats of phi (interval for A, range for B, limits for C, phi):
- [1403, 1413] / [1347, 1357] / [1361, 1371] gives 5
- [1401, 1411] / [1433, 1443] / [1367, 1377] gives 17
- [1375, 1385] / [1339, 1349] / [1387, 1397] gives 9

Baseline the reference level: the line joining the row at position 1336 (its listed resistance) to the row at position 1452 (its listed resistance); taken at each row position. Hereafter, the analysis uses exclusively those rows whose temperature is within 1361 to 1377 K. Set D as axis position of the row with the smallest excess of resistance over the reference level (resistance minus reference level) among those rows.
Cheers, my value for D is 1376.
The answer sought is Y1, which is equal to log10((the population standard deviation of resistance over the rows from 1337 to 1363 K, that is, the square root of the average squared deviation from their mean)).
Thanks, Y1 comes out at 0.75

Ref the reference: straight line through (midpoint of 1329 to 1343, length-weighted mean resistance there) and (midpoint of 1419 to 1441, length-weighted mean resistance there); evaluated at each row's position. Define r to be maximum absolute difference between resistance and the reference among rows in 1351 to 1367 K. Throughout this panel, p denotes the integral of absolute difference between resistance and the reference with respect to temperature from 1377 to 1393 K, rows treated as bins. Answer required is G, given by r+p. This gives 896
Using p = 886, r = 10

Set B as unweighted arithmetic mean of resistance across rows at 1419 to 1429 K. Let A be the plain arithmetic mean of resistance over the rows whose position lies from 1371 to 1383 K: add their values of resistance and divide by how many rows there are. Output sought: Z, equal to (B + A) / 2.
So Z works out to 305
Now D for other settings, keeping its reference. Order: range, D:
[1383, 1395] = 1388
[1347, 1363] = 1362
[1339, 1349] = 1346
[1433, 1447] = 1436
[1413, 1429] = 1422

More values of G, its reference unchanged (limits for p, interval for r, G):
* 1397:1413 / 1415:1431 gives 285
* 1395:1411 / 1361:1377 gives 351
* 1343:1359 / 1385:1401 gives 153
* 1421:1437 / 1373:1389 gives 198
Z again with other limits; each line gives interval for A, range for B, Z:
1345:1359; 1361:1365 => 328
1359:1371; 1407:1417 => 336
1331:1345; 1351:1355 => 331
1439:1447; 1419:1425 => 339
